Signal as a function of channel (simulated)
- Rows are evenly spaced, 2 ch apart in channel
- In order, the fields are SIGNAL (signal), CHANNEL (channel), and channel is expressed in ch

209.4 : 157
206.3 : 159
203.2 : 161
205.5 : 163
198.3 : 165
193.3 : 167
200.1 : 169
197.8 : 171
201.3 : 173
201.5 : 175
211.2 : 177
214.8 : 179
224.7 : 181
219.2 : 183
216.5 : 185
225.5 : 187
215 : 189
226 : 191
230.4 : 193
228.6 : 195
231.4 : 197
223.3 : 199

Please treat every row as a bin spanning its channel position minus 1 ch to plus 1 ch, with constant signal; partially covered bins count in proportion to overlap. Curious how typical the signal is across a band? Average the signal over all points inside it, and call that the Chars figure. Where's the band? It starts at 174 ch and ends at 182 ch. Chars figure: 213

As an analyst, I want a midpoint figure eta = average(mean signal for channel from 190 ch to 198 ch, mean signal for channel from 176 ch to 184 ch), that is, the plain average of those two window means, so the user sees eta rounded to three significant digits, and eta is 223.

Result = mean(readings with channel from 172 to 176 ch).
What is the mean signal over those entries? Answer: 201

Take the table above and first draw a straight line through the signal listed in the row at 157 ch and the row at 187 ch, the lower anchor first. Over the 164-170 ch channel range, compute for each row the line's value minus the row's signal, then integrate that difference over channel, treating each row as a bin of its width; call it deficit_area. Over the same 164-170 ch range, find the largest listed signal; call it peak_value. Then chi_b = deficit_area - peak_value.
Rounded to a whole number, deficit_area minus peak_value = -95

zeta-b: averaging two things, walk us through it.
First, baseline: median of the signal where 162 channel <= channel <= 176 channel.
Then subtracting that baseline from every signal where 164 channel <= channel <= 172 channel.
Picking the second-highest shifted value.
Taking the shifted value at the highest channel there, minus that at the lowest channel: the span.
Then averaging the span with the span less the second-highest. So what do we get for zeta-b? 0.4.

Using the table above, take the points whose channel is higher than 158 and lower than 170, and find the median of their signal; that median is 202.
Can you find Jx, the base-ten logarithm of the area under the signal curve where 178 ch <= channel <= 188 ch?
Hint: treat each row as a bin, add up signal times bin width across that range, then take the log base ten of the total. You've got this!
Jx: 3.34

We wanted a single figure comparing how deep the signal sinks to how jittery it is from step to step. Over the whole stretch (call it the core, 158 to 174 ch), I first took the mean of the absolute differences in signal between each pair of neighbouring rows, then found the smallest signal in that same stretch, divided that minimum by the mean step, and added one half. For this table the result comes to 45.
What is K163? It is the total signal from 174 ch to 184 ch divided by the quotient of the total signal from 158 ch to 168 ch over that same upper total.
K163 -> 1140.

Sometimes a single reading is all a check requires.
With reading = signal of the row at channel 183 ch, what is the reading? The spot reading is 219.2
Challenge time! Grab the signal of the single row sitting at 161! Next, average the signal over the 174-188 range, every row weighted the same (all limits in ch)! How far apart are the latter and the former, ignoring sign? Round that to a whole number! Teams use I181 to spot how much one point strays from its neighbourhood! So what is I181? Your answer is 13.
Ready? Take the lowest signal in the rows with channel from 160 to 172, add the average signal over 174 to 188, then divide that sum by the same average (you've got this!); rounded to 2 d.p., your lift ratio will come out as 1.89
